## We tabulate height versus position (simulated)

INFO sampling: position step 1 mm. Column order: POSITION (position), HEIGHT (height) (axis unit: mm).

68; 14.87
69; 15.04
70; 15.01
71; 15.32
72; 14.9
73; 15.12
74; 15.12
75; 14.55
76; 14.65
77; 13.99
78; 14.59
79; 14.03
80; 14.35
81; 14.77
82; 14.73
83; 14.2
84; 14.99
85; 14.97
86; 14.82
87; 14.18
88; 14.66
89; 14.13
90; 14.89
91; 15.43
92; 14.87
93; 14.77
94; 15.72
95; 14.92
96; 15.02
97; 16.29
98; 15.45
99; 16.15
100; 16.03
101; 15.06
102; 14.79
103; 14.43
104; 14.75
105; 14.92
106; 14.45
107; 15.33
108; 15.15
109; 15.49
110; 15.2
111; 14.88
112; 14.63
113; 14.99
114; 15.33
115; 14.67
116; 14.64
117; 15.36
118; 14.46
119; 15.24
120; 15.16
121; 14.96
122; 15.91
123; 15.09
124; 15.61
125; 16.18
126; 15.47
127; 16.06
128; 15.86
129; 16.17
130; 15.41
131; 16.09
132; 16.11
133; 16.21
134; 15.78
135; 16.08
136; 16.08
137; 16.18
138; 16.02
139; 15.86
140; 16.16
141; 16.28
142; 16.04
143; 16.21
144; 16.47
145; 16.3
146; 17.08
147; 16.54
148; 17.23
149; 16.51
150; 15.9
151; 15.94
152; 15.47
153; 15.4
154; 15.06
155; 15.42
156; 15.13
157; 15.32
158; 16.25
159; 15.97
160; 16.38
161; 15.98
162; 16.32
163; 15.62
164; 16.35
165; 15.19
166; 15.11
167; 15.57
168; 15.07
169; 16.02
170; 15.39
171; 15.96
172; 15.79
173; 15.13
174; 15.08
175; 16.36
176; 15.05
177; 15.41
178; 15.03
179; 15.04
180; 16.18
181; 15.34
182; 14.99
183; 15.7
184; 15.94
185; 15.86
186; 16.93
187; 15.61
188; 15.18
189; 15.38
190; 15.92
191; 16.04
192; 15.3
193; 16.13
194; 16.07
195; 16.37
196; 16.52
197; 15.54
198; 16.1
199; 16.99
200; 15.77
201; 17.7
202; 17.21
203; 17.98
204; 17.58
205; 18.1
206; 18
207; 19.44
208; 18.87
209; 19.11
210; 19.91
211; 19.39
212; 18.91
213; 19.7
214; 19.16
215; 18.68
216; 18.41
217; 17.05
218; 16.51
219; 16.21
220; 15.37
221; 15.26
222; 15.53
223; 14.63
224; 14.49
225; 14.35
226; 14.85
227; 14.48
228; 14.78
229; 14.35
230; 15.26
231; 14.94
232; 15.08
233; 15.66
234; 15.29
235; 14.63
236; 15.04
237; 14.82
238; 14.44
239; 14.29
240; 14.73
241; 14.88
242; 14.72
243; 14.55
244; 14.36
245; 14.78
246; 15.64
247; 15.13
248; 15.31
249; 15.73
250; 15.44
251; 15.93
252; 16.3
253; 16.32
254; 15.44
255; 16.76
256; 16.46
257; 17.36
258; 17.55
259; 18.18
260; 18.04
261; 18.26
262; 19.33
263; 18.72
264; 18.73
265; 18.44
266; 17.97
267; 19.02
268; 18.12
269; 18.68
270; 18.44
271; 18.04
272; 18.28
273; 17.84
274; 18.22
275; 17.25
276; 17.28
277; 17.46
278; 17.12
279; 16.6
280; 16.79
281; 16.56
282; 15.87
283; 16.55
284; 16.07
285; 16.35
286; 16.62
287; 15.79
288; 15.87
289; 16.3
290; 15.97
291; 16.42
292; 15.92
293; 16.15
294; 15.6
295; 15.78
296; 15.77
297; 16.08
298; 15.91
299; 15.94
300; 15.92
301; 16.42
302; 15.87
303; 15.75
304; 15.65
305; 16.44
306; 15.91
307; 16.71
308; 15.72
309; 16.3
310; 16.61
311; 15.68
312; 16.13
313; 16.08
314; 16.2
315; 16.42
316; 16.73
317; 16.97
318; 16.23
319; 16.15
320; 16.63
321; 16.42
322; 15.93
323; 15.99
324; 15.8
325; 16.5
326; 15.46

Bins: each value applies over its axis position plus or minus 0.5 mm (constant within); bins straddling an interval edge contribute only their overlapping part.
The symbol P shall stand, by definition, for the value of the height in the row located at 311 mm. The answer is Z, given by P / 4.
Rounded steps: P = 15.68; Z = 3.92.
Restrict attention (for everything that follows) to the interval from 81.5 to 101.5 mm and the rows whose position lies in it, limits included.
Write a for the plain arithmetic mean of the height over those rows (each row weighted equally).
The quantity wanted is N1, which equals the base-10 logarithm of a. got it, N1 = 1.18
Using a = 15.06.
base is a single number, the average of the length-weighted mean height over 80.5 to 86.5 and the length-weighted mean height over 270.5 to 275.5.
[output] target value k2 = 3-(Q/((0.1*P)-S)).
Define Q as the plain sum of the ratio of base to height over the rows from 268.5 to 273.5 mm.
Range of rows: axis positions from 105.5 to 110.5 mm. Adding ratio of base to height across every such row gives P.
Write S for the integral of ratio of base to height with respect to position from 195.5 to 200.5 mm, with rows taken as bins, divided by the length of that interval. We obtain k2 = 12.5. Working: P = 5.40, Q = 4.48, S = 1.01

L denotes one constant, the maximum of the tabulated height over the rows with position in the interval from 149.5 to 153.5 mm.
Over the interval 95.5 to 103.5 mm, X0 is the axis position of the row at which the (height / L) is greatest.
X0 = 97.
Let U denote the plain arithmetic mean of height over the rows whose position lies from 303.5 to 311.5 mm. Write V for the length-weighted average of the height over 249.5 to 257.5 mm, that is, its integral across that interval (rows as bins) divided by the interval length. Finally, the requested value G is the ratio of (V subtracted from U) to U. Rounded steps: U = 16.1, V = 16.3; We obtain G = -0.008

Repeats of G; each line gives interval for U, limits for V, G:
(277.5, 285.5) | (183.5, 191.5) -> 0.038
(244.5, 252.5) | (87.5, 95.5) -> 0.039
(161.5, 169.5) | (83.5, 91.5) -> 0.057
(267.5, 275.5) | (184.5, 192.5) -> 0.129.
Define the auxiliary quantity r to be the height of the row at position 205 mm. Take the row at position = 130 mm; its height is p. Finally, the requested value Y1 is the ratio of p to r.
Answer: 0.85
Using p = 15.41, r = 18.1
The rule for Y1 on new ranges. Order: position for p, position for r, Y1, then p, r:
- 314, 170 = 1.05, 16.2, 15.39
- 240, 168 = 0.98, 14.73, 15.07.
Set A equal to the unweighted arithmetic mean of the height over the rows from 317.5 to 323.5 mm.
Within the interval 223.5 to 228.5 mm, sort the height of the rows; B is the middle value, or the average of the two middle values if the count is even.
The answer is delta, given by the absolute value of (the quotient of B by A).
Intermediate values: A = 16.2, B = 14.5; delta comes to 0.89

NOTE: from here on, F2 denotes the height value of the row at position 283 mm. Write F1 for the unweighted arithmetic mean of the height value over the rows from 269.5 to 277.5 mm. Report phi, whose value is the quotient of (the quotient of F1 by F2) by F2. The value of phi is 0.065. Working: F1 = 17.9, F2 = 16.55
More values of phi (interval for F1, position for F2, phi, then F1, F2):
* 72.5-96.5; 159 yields 0.058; 14.7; 15.97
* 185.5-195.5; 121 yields 0.071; 15.9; 14.96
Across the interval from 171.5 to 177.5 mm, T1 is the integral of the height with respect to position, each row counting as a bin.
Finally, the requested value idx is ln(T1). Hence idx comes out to 4.531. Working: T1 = 93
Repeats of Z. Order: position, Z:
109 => 3.87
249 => 3.93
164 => 4.09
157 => 3.83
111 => 3.72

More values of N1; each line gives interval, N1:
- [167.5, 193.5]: 1.19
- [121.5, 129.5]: 1.20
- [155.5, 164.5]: 1.20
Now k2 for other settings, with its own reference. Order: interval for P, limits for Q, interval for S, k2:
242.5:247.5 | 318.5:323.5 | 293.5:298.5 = 13.4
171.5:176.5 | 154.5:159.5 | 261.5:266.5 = 18.0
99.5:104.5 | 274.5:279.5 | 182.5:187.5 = 13.0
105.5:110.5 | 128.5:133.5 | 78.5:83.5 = 11.6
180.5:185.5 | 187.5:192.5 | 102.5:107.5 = 12.0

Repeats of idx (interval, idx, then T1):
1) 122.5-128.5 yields 4.546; 94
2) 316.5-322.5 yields 4.588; 98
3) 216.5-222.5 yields 4.564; 96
